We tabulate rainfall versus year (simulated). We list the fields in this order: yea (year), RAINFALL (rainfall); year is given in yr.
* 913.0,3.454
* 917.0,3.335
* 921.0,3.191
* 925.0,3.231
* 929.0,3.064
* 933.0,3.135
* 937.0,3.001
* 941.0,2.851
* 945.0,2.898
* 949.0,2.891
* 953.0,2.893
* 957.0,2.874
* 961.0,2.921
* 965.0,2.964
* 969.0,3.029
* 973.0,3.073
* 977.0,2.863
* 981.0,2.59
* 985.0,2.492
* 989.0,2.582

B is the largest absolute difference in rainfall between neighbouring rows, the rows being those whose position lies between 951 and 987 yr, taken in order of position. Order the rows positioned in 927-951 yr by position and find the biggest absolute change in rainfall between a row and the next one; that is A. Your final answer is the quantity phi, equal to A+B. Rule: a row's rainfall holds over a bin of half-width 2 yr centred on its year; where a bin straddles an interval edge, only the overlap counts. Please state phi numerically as 0.42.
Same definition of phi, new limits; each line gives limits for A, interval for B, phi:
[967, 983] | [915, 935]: 0.44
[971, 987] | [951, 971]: 0.34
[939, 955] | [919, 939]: 0.21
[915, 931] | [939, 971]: 0.23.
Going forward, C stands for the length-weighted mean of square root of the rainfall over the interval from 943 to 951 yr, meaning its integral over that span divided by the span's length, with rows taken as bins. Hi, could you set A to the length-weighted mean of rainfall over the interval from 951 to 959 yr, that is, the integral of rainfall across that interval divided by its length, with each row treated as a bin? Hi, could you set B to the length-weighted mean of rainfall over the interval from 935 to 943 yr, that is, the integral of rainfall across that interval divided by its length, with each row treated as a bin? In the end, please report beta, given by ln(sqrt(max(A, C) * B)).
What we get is 1.07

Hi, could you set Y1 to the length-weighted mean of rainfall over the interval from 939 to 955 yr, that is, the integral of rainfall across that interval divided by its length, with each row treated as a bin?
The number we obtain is 2.88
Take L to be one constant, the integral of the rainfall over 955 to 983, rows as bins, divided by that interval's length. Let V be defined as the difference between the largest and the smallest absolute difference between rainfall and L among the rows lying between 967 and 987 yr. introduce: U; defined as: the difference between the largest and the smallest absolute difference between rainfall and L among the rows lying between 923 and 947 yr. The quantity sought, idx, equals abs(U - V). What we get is 0.05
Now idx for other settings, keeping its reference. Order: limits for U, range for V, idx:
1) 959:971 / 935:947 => 0.01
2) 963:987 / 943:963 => 0.35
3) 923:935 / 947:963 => 0.15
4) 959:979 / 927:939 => 0.02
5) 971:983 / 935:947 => 0.18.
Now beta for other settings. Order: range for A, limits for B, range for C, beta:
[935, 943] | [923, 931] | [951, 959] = 1.11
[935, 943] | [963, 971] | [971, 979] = 1.09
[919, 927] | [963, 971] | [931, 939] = 1.13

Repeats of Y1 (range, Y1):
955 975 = 2.97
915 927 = 3.25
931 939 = 3.07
